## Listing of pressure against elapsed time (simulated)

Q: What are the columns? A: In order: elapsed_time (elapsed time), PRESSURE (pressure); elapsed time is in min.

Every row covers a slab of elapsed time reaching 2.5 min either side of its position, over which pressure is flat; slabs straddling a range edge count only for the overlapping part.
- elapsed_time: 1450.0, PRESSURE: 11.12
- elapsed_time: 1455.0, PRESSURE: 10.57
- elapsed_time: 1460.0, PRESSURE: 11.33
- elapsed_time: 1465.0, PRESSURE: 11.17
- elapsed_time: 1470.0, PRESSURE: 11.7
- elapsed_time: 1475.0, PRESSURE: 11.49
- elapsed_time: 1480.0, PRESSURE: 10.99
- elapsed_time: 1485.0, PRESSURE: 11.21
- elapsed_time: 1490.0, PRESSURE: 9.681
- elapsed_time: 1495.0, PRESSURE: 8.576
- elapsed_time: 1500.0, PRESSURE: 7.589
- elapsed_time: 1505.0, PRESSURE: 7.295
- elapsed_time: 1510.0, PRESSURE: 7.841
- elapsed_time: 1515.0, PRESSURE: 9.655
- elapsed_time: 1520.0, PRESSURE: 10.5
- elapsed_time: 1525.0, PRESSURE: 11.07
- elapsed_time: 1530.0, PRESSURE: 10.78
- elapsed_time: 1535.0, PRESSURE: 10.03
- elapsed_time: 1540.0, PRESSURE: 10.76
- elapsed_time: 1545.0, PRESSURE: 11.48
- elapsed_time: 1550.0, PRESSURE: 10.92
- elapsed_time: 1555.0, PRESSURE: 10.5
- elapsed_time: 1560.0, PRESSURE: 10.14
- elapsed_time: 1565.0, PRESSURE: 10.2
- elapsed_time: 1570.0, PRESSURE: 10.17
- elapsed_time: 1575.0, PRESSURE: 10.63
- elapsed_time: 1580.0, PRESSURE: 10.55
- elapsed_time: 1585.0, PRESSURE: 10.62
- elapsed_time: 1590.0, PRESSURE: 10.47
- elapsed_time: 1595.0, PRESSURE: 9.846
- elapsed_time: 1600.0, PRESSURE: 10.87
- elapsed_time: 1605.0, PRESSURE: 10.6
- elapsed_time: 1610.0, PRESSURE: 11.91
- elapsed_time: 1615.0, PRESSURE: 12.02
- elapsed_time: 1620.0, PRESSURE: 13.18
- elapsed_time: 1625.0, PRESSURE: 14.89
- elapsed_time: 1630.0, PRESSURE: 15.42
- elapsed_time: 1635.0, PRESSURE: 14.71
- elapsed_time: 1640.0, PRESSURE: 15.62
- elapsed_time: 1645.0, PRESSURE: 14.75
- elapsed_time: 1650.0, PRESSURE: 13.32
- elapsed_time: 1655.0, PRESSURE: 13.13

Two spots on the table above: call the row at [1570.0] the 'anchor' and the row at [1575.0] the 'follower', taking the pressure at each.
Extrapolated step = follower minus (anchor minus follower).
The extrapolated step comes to 11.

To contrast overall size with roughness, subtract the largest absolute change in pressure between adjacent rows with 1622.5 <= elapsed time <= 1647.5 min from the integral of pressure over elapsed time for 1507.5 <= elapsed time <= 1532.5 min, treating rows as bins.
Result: 248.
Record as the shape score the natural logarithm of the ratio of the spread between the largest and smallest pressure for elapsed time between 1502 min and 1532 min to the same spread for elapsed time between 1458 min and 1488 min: 1.7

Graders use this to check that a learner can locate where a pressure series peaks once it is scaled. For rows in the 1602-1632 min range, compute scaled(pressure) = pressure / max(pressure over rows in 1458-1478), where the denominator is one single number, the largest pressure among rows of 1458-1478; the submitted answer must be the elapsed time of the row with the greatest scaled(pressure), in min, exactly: 1630.0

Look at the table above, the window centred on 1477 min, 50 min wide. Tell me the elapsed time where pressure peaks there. 1470.0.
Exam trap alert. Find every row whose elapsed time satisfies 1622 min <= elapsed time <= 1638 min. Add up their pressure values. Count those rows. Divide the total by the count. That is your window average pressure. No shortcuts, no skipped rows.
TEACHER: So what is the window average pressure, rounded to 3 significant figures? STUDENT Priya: 15.0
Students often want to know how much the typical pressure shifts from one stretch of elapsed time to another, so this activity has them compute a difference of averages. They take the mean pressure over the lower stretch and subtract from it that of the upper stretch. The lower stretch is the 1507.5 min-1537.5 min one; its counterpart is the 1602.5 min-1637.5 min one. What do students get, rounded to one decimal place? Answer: -3.3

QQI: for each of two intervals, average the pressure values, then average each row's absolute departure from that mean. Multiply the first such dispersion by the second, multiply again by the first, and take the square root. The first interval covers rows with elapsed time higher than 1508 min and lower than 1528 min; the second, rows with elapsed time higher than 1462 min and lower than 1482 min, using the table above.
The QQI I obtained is 0.52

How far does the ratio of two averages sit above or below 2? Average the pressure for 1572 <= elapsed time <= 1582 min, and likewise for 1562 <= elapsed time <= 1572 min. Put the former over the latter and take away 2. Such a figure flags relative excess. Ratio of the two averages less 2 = -0.96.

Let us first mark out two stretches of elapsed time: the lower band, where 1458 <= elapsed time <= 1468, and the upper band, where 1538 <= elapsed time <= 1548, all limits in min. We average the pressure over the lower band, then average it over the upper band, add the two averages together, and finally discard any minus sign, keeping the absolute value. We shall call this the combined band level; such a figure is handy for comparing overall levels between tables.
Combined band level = 22.4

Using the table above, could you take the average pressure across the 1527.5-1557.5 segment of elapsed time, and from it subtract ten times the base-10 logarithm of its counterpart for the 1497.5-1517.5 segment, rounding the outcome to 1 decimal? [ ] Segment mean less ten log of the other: 1.7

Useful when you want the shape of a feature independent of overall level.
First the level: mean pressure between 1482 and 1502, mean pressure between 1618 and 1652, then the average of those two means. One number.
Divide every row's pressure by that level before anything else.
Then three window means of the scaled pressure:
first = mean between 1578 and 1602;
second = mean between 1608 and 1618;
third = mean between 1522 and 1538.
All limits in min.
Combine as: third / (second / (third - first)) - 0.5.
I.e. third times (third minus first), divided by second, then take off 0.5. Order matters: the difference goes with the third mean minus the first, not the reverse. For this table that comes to -0.488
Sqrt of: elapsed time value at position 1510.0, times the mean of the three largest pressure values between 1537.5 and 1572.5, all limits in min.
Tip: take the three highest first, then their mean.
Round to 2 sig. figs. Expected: 9.3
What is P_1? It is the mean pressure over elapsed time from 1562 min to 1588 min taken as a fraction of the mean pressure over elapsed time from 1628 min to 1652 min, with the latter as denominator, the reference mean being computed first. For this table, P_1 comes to 0.71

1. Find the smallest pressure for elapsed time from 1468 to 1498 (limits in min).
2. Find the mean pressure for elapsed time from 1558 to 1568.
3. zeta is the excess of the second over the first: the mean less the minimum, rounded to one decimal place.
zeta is 1.6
